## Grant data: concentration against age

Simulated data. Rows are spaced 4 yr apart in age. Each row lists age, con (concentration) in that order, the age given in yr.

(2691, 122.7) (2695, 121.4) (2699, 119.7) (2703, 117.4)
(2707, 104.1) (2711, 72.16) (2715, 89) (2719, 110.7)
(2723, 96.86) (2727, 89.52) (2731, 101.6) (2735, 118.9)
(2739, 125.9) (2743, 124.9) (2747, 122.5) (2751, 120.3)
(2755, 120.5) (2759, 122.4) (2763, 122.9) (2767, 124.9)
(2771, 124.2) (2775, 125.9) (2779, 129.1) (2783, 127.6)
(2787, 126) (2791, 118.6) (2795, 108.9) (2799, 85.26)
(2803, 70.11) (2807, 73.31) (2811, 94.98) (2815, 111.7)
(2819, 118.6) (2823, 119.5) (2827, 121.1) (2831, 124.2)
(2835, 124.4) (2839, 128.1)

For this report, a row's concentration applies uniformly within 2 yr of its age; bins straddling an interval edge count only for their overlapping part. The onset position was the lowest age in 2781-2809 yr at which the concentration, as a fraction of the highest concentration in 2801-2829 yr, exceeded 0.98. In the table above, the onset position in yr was 2783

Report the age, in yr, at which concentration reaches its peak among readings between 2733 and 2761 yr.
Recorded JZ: 2739 yr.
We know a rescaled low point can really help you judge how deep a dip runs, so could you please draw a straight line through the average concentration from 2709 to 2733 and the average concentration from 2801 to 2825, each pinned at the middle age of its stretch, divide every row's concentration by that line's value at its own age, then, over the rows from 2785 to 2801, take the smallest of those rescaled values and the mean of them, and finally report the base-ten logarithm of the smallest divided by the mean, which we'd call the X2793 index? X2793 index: -0.111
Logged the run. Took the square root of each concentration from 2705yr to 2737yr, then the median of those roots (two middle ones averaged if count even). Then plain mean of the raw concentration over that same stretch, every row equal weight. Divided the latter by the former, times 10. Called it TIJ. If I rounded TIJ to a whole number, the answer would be 98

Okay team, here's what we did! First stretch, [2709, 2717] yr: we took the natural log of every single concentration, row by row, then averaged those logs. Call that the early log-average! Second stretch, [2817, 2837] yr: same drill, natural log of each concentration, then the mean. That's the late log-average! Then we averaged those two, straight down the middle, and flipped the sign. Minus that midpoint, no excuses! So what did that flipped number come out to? -4.59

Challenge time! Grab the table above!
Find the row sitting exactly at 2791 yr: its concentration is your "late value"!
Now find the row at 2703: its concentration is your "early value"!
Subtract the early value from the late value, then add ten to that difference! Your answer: 11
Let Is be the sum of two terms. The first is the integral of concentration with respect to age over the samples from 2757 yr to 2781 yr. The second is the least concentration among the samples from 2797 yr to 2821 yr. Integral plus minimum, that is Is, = 3068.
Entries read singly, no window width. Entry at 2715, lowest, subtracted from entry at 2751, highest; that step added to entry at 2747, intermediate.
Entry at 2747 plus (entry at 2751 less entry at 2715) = 154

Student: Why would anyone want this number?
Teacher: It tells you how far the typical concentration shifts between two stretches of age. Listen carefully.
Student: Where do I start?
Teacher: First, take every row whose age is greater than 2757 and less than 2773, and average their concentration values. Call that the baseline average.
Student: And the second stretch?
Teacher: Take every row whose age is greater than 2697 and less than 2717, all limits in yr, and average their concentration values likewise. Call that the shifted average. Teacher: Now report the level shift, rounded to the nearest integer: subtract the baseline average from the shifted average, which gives -23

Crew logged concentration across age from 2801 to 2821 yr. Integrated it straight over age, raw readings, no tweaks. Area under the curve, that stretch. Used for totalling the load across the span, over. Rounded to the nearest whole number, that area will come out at 1875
